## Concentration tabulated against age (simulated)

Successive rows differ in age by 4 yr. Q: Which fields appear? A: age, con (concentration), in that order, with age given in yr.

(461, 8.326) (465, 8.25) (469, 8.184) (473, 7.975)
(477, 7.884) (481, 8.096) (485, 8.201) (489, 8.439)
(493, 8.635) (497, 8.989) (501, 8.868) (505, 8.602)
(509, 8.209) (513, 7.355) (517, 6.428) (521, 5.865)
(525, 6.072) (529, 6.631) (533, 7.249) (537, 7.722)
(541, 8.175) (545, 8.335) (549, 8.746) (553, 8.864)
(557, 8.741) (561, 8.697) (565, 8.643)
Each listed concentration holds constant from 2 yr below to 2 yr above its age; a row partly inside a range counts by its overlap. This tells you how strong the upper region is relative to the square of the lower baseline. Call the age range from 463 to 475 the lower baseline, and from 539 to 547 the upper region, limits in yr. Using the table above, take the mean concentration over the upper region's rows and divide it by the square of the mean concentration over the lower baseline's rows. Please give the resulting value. 0.125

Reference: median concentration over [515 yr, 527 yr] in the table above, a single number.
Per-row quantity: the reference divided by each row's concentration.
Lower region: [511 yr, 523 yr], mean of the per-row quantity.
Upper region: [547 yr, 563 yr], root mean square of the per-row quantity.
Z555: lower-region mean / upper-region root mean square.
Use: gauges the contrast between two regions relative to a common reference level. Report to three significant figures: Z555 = 1.35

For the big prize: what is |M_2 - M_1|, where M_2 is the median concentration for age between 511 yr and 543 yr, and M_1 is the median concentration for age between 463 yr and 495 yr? 1.3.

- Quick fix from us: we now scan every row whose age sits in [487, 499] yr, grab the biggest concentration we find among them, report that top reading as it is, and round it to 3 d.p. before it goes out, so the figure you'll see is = 8.989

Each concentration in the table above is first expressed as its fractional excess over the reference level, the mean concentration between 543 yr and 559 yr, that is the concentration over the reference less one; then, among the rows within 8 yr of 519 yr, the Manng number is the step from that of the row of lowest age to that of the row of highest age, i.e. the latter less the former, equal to -0.15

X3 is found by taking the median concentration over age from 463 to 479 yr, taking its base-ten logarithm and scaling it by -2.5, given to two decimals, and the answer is -2.27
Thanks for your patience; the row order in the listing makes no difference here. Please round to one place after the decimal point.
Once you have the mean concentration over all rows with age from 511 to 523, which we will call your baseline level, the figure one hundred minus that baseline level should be 93.5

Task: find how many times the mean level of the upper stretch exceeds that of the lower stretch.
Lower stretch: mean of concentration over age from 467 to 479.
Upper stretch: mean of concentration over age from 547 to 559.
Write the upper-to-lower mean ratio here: 1.1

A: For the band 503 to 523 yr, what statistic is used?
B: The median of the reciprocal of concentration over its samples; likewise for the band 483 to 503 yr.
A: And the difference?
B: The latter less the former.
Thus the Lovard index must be -0.02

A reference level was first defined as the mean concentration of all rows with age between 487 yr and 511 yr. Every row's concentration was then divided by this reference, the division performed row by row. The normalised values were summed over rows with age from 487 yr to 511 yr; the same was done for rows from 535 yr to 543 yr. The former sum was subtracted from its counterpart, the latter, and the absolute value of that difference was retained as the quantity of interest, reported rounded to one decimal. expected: 4.2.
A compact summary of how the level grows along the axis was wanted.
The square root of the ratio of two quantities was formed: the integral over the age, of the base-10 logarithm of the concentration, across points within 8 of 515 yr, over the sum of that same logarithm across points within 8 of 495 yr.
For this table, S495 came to 1.89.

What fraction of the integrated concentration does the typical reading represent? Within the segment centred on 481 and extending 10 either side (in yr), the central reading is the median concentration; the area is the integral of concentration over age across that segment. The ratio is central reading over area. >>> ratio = 0.0499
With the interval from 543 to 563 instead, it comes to 0.0504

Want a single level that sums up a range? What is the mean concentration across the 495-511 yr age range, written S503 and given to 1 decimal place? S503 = 8.7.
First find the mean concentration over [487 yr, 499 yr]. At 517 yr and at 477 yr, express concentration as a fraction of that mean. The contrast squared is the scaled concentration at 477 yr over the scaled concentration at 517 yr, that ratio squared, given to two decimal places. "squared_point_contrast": 1.50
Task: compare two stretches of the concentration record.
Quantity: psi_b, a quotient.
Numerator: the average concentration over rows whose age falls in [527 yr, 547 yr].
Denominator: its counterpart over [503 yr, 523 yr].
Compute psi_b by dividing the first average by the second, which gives 1.05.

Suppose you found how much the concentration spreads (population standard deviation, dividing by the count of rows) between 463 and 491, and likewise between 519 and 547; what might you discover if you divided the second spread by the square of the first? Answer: 32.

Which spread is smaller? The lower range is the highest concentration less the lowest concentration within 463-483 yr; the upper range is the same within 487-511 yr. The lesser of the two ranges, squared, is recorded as 0.13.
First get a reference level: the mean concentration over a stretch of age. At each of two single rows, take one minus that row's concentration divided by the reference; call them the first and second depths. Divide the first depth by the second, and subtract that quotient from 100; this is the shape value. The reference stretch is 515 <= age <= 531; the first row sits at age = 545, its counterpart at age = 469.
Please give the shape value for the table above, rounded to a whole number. 99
